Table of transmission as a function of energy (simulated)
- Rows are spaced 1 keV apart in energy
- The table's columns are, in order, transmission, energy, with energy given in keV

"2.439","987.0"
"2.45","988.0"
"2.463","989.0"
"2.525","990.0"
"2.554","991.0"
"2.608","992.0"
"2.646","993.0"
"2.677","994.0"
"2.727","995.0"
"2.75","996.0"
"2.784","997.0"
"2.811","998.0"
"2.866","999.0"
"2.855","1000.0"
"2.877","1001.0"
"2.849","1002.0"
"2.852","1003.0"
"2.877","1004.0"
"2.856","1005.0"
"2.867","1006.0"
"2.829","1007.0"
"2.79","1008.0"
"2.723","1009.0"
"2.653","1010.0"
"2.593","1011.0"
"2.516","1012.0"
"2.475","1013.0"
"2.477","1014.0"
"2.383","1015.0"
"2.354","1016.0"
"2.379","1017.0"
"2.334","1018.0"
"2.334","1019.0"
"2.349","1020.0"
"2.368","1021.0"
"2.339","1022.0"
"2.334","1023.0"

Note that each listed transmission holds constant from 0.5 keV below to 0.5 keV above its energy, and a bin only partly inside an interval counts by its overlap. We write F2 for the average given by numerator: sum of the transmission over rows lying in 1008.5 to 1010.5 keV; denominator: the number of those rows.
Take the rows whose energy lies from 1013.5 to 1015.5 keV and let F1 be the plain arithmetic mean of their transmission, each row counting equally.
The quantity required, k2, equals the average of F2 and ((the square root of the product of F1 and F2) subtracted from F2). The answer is 1.41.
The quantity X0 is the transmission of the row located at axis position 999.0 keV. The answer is 2.866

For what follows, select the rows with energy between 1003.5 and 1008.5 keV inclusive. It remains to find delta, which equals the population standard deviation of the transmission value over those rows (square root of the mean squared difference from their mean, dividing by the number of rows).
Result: 0.03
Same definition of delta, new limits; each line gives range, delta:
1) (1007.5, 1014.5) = 0.11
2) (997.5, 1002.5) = 0.02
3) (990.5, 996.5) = 0.07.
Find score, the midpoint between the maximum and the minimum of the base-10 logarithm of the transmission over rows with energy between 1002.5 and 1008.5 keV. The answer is 0.452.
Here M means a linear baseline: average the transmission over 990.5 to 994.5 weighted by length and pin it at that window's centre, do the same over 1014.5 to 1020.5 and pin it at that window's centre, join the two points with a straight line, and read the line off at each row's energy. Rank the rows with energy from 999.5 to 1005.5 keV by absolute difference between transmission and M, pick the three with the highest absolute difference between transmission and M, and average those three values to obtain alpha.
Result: 0.4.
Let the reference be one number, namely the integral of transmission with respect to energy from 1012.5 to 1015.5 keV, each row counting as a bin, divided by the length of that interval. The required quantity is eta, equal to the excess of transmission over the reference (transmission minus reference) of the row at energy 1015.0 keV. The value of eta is -0.06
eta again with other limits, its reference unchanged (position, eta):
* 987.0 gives -0.01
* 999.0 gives 0.42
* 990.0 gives 0.08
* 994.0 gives 0.23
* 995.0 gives 0.28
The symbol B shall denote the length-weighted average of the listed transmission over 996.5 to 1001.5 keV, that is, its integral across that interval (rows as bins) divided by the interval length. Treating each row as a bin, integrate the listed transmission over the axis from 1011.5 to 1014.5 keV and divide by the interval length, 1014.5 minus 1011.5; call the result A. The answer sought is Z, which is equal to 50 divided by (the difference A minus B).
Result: -143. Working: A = 2.5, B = 2.84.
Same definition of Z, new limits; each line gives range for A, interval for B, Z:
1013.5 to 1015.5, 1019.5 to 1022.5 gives 641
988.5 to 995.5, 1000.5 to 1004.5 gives -190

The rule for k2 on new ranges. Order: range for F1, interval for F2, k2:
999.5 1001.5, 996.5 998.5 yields 1.38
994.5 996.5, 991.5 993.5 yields 1.29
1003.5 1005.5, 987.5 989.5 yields 1.13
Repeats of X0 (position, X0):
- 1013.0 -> 2.475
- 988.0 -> 2.45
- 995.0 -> 2.727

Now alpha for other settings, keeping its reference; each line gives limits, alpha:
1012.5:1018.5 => 0.1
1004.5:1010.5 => 0.4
